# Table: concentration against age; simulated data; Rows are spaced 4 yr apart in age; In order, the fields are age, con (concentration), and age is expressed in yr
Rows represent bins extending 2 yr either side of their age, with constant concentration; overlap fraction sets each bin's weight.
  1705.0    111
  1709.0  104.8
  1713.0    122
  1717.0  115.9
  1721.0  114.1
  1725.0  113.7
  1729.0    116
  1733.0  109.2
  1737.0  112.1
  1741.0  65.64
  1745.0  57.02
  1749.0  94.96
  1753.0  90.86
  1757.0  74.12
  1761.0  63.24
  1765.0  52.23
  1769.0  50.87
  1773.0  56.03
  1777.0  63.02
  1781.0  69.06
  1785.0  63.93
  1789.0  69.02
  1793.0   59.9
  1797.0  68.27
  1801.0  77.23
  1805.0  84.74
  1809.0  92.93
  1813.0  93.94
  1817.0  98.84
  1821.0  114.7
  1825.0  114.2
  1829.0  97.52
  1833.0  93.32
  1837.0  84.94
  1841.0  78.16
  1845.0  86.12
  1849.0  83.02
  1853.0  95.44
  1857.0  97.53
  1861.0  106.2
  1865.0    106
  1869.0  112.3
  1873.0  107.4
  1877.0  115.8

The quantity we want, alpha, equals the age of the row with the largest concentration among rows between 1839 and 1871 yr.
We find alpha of 1869.0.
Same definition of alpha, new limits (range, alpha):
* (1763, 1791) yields 1781.0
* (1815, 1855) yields 1821.0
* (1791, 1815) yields 1813.0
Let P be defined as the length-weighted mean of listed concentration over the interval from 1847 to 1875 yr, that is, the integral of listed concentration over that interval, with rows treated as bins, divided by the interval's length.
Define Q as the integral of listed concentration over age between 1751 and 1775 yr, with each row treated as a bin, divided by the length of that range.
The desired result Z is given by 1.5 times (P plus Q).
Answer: 249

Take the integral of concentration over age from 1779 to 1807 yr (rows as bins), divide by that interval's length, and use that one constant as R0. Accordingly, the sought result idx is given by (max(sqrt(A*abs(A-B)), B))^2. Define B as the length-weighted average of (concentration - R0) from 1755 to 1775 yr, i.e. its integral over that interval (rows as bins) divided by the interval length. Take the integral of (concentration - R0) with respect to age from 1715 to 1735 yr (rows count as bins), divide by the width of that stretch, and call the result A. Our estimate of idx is 2368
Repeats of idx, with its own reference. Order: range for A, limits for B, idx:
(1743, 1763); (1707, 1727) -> 1918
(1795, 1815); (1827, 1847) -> 313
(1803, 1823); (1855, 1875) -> 1266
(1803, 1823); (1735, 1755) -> 345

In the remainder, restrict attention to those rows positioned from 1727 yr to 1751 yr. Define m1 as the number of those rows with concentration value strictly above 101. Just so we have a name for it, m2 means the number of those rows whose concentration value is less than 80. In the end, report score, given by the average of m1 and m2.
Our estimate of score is 2.5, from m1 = 3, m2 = 2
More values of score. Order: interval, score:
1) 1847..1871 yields 1.5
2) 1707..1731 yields 3.0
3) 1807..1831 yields 1.0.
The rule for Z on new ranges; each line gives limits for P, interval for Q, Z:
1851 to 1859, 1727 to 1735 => 314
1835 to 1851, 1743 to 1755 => 246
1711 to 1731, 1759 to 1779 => 260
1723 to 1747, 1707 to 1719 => 315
